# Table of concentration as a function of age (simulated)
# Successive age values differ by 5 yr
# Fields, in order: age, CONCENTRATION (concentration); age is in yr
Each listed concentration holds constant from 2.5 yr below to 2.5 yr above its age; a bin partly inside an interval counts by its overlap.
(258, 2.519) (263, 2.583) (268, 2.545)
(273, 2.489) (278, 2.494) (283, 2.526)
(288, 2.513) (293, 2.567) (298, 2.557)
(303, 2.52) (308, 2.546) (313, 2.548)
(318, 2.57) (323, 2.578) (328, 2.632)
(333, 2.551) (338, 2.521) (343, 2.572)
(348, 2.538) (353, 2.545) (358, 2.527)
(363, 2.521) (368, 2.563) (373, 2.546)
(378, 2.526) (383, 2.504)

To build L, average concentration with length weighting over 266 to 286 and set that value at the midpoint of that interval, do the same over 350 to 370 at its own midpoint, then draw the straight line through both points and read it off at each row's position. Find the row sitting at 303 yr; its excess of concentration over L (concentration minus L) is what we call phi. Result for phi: -0.001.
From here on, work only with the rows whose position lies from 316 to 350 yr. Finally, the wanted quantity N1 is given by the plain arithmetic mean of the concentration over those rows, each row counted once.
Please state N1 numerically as 2.57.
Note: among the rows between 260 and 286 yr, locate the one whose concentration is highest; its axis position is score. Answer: 263 yr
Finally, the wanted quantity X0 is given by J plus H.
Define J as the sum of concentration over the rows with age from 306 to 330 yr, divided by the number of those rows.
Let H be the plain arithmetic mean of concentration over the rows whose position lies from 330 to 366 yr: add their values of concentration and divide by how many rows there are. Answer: 5.11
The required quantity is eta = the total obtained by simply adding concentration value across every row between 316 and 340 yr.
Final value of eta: 12.9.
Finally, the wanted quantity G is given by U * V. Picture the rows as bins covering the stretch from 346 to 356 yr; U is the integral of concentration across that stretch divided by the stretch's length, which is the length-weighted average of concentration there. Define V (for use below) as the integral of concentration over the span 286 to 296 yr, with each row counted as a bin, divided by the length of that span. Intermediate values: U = 2.541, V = 2.54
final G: 6.46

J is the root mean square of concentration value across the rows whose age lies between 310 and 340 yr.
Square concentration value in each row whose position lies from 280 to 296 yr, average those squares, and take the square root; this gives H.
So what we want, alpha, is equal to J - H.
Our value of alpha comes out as 0.03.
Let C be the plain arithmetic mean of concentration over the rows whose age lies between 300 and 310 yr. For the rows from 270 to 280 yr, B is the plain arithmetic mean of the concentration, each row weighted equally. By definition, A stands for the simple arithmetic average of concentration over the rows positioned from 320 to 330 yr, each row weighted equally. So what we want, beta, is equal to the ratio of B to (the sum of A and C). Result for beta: 0.485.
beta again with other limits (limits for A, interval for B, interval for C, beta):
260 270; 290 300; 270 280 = 0.507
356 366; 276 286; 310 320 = 0.494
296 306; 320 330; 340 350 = 0.511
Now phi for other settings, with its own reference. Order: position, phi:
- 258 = 0.012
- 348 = 0.003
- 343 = 0.039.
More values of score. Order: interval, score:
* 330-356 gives 343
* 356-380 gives 368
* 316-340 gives 328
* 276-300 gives 293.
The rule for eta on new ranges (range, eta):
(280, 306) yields 12.7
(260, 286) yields 12.6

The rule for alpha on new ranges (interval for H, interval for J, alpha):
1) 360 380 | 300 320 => 0.01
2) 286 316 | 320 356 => 0.02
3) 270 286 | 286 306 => 0.04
